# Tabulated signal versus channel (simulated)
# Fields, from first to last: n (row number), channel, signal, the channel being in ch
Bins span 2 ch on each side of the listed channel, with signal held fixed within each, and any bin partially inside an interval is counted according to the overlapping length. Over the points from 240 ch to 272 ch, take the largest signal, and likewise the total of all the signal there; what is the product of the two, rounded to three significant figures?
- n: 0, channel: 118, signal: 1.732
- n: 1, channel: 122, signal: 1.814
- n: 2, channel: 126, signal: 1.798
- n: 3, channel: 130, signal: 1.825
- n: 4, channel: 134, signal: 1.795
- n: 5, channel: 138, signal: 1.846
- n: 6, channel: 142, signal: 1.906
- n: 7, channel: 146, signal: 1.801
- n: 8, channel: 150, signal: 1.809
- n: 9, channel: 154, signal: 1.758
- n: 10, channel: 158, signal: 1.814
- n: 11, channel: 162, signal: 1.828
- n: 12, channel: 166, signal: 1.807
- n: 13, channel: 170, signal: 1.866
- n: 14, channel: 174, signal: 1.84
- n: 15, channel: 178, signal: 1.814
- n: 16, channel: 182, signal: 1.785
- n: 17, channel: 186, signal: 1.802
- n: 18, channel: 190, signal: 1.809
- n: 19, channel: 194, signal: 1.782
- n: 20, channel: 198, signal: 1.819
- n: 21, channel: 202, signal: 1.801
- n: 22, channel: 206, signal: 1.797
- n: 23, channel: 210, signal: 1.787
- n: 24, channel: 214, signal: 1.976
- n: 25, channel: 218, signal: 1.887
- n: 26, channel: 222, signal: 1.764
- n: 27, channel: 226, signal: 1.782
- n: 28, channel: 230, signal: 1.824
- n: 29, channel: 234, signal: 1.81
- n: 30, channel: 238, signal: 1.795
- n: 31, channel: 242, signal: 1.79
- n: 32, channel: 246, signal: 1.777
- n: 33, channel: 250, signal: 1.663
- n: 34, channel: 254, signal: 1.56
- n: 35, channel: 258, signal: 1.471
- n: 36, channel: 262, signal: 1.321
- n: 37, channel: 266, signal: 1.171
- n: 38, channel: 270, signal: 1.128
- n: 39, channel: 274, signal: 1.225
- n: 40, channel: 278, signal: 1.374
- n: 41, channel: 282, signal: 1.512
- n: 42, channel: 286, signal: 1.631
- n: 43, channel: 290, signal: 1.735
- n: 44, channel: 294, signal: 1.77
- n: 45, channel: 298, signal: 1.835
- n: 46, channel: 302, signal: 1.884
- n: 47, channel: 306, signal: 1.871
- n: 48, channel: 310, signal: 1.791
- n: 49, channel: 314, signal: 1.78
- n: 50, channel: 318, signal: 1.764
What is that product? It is 21.3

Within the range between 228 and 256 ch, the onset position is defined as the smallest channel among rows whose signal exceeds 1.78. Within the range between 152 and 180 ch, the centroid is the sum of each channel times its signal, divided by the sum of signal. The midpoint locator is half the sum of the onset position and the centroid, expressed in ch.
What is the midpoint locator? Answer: 198.0 ch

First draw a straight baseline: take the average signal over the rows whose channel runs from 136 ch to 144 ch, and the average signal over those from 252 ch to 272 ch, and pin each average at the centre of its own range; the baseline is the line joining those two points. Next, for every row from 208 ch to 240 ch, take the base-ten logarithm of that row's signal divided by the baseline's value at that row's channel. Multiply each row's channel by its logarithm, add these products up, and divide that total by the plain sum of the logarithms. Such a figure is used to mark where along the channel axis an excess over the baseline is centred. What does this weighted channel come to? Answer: 224.6 ch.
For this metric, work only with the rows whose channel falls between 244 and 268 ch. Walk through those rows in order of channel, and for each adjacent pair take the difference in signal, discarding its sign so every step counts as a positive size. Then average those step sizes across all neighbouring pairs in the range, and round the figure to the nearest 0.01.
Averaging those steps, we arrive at 0.12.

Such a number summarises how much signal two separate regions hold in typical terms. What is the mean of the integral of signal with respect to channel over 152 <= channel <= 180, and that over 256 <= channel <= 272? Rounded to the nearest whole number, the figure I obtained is 36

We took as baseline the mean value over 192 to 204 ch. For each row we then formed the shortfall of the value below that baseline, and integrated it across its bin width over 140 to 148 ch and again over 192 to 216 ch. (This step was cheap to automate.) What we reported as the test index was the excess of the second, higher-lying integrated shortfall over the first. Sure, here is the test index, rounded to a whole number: 0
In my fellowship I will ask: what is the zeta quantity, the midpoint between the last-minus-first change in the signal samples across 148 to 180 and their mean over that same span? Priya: 0.91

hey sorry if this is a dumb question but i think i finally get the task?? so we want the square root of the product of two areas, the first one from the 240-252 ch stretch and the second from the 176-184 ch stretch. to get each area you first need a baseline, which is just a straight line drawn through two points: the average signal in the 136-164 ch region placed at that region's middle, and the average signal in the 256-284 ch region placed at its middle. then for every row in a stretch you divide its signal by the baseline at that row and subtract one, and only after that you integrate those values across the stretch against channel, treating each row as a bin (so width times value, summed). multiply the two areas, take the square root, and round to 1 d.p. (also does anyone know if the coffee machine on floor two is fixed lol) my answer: 1.2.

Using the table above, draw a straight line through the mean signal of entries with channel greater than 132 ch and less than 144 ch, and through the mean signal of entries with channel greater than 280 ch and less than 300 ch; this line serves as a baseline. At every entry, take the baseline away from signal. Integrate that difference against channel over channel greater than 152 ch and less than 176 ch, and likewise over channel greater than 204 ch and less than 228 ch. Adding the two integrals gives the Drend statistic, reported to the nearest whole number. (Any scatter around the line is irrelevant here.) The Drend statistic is 1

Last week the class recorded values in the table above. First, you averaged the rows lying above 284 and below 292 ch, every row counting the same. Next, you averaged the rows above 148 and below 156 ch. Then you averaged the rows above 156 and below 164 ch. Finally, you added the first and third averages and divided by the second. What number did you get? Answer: 1.96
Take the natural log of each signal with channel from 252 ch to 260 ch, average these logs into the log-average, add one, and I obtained 1.415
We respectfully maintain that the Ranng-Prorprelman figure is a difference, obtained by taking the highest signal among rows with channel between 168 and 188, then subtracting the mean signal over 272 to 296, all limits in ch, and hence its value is 0.32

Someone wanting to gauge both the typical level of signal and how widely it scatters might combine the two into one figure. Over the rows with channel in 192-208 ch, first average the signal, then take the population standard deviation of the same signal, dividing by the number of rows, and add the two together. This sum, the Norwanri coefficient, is 1.81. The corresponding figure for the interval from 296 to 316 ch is 1.87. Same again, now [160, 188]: 1.85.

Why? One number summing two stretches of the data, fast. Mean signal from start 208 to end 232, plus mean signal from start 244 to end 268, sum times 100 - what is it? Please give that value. 333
